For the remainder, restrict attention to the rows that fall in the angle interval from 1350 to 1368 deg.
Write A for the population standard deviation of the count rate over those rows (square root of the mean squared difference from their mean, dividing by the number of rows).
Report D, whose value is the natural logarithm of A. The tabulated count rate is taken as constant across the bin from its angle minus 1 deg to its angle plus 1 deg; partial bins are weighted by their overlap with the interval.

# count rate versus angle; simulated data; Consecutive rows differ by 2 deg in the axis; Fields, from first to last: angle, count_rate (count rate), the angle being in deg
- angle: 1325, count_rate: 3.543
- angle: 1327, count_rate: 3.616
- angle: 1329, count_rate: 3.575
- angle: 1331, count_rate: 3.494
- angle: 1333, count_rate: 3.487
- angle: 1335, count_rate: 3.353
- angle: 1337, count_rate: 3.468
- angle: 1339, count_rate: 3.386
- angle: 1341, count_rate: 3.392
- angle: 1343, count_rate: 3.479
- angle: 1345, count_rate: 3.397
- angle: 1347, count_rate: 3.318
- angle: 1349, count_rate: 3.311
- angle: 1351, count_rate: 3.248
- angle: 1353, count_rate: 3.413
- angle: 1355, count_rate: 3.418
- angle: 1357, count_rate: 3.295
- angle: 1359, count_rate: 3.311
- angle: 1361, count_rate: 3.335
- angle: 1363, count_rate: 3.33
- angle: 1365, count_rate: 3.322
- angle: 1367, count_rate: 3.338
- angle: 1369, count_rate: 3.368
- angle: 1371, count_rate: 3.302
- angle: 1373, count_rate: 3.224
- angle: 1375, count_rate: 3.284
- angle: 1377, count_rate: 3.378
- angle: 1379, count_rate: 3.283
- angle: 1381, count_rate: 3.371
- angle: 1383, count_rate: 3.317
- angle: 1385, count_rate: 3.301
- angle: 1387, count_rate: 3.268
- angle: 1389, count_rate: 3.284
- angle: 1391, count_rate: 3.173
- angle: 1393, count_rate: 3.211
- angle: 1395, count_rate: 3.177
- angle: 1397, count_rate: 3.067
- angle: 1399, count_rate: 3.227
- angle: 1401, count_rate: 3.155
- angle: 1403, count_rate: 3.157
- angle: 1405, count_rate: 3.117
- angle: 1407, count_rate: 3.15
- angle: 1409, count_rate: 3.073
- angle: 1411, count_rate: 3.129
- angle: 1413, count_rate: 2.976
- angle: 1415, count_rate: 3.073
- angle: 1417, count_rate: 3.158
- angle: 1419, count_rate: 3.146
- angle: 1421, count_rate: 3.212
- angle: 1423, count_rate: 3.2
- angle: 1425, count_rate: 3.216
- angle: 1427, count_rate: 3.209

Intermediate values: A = 0.050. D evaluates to -2.99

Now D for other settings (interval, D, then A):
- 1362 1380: -3.11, 0.045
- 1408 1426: -2.59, 0.075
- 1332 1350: -2.77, 0.063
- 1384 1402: -2.67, 0.069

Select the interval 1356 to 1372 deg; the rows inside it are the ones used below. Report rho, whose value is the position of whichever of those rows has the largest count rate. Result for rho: 1369 deg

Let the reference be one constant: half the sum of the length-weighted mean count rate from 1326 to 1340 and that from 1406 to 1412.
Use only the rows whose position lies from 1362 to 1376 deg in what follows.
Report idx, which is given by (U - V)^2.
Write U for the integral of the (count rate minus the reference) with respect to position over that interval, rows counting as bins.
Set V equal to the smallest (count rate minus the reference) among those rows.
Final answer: 0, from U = 0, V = -0.08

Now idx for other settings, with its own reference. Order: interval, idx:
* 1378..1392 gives 0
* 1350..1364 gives 0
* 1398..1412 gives 4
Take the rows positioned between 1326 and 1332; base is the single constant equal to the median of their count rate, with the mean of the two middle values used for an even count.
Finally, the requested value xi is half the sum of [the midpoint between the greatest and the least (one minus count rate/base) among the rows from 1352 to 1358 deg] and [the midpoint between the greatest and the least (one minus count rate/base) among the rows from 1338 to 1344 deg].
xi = 0.050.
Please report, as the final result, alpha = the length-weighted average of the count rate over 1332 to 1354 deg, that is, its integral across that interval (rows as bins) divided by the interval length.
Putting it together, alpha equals 3.39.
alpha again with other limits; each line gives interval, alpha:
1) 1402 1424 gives 3.13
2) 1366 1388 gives 3.31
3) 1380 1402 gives 3.23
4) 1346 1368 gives 3.33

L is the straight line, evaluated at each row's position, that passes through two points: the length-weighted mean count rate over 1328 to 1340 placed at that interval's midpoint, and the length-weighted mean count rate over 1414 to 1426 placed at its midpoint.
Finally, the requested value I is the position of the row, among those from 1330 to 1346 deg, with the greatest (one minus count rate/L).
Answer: 1335 deg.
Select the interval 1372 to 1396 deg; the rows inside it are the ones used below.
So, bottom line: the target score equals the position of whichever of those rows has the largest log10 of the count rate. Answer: 1377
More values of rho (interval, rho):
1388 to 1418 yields 1389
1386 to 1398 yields 1389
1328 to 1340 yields 1329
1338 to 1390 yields 1343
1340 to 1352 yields 1343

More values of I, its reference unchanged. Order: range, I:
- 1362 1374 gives 1373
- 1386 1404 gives 1397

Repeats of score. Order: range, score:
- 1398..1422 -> 1399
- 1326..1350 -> 1327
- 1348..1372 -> 1355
